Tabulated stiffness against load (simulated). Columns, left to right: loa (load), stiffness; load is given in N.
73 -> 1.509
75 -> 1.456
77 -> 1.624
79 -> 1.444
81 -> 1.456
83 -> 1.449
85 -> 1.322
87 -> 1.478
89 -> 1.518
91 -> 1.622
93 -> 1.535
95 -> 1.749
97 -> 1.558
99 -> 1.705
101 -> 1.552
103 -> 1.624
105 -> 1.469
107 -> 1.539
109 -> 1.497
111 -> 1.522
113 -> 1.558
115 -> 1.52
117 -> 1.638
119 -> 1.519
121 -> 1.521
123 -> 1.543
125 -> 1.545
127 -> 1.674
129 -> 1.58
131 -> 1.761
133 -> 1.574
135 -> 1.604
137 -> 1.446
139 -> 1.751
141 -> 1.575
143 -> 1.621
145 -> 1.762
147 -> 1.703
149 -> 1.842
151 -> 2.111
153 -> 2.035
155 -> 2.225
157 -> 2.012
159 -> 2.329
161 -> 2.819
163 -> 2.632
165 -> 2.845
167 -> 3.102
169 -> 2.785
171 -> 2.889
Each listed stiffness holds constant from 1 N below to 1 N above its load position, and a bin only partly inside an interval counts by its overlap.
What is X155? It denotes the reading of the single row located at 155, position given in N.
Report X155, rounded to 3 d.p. 2.225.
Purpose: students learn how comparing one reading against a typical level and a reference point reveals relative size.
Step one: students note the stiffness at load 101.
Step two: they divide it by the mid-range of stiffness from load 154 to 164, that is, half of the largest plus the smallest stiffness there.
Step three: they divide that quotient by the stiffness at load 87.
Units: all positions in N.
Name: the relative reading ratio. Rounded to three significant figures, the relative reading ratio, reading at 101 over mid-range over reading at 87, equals 0.435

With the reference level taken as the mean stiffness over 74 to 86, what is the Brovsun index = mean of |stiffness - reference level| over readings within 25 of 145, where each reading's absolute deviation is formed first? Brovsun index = 0.52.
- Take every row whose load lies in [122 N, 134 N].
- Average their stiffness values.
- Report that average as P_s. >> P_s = 1.61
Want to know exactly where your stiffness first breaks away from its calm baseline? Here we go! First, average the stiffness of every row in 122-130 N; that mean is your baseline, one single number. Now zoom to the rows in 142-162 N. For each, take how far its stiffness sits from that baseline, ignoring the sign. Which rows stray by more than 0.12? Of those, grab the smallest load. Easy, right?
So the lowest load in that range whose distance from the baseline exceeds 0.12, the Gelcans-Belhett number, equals 145 N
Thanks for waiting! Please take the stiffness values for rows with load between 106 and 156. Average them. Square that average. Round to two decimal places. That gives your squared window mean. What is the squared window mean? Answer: 2.78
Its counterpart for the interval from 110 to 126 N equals 2.39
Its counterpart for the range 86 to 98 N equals 2.49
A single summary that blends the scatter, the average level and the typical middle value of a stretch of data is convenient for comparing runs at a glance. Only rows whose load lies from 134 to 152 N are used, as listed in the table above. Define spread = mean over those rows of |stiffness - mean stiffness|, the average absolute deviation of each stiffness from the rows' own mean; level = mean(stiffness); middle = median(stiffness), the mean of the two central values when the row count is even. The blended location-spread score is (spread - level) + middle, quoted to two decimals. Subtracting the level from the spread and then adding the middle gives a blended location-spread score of 0.13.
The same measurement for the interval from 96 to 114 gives 0.04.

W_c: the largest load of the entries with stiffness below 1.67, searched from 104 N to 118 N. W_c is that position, 117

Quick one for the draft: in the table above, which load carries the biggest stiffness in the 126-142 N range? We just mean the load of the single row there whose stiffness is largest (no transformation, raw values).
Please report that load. 131 N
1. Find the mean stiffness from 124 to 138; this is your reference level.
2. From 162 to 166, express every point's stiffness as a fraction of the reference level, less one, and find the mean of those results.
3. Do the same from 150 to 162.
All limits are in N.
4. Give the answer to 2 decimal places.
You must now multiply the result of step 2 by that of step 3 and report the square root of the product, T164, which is 0.54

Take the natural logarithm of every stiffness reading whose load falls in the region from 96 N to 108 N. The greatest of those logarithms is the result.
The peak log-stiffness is 0.53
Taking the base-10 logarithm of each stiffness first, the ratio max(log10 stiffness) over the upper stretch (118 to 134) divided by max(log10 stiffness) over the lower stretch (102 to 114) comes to 1.17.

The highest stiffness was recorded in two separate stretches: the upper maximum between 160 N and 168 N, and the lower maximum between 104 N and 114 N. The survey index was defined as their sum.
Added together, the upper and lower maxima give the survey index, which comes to 4.66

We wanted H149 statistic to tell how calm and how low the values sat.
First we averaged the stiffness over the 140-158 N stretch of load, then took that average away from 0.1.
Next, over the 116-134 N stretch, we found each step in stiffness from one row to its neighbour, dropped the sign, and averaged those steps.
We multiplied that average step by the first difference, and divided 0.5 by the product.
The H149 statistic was -3.1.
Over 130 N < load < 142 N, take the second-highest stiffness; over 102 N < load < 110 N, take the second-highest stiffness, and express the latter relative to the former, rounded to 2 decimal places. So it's 0.88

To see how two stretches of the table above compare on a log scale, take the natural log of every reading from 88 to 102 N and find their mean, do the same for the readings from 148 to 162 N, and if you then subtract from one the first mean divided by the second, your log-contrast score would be 0.39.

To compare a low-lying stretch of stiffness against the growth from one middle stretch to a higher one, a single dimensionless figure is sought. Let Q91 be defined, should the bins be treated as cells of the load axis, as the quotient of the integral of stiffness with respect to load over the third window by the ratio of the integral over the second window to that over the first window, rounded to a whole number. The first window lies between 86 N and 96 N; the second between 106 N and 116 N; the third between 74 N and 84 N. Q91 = 15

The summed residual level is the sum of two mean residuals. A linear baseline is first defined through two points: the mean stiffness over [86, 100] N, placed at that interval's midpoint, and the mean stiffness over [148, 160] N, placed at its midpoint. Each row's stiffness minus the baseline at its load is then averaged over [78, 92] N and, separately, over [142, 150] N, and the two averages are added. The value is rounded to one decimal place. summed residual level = -0.4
